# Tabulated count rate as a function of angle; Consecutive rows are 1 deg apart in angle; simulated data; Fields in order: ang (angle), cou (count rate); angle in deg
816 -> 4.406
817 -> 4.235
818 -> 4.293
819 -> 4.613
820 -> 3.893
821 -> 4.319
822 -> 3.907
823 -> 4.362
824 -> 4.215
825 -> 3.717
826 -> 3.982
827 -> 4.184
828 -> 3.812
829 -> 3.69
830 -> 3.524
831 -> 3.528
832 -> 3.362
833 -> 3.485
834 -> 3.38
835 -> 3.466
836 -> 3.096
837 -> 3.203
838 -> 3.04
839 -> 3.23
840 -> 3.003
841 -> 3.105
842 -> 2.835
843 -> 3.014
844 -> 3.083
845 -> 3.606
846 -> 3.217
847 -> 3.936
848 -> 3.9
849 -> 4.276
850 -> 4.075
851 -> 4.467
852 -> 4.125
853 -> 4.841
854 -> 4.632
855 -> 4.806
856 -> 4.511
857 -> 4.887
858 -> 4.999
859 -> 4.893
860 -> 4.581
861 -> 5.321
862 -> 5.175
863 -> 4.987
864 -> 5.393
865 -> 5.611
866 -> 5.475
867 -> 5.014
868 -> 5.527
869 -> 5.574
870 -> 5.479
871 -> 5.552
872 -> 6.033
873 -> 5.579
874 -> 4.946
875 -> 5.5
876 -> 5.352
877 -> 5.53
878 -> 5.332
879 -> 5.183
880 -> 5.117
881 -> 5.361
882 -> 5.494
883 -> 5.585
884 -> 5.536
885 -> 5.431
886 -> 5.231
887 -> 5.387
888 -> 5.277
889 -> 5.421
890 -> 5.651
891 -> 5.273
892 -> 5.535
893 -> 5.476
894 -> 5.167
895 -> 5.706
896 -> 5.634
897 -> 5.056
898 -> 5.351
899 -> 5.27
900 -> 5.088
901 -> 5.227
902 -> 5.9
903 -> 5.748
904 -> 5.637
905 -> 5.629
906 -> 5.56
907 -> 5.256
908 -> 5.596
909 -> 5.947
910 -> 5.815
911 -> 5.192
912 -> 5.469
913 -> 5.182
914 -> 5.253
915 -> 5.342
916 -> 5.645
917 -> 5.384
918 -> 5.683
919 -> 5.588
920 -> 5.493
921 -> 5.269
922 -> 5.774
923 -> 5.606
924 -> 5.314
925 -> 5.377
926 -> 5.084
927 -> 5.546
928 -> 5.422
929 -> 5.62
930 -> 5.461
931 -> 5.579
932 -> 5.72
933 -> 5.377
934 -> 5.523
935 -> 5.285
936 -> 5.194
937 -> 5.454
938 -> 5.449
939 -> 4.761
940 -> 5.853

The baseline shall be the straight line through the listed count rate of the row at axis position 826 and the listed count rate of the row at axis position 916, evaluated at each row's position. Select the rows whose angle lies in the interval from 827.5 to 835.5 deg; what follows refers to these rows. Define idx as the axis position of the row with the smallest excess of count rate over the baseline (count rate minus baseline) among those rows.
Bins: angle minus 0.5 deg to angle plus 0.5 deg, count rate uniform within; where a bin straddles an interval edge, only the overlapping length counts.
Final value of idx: 834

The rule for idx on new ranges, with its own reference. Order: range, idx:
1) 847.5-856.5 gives 848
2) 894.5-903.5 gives 900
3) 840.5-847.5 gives 842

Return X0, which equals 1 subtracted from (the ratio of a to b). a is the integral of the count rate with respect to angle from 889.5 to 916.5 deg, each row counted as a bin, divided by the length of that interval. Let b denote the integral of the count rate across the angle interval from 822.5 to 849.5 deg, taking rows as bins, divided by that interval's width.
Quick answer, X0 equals 0.5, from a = 5.47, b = 3.53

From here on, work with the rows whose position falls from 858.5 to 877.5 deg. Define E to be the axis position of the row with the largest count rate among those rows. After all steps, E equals 872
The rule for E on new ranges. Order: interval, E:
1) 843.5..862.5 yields 861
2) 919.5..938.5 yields 922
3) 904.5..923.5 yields 909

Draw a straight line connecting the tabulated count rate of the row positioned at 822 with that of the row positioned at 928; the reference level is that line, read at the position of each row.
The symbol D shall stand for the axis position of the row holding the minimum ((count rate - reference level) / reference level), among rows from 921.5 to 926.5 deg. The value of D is 926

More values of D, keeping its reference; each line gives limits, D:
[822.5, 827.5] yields 825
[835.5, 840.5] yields 840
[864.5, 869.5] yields 867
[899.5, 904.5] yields 900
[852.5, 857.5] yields 856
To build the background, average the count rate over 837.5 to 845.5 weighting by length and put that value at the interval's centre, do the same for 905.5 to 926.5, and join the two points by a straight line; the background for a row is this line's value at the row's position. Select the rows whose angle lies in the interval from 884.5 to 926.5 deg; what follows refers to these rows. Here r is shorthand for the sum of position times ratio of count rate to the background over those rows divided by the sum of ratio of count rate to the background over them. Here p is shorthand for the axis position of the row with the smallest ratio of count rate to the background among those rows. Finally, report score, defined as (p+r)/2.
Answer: 915.3 deg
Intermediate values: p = 926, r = 904.6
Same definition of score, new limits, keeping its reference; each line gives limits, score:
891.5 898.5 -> 896.0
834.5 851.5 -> 842.6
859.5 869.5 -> 862.3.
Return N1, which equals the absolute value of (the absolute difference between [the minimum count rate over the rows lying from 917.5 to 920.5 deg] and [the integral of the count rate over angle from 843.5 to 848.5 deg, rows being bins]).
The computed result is 12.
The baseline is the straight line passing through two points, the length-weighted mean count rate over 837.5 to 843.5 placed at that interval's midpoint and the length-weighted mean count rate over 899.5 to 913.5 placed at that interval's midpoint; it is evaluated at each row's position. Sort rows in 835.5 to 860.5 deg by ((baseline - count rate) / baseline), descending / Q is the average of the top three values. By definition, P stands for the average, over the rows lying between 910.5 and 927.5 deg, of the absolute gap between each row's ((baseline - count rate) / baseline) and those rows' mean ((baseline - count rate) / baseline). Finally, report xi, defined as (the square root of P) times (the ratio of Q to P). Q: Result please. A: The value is 0.3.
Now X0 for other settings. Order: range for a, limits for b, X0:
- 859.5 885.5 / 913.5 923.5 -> 0.0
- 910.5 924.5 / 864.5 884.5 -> 0.0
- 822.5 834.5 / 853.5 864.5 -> -0.2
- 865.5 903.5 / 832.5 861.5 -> 0.4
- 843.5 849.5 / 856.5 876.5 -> -0.3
